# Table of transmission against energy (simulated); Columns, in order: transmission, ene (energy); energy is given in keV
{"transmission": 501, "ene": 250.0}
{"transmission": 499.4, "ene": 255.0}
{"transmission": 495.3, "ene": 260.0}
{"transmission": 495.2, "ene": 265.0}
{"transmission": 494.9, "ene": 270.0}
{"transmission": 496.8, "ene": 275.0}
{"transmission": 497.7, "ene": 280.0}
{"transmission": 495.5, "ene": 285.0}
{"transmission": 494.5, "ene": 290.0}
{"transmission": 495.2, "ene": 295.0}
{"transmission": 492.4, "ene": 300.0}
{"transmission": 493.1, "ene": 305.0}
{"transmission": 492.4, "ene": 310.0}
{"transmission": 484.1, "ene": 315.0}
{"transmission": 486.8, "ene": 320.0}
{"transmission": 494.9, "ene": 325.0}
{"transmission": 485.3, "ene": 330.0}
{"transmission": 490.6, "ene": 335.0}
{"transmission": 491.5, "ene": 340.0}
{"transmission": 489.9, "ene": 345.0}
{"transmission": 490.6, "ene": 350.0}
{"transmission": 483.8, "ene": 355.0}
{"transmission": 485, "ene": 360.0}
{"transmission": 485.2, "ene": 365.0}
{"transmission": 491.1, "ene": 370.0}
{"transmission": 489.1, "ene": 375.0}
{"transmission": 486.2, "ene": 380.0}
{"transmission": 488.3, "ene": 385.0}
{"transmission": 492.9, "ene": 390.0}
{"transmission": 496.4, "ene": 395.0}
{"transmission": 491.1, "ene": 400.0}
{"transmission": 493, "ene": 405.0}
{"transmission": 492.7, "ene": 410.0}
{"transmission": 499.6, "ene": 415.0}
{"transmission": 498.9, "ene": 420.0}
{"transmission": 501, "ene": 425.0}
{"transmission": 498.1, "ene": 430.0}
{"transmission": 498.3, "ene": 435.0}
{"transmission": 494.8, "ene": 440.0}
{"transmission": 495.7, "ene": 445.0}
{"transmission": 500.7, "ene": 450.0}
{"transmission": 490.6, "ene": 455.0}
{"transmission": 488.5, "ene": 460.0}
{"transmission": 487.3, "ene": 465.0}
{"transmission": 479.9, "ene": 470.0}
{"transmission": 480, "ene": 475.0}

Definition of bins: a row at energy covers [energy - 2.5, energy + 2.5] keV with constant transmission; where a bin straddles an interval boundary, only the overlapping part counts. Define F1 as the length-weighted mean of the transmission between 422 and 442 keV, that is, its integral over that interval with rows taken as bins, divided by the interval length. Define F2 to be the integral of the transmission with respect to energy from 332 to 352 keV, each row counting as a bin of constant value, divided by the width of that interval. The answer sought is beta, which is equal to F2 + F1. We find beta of 989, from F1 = 498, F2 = 491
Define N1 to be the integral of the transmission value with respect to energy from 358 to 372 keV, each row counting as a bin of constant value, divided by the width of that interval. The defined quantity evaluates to 487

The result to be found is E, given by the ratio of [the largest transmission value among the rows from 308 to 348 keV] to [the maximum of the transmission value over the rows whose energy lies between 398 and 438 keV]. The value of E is 0.988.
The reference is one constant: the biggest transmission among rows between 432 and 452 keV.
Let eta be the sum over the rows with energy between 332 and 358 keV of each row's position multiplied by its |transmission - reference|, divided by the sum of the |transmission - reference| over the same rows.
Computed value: 346.3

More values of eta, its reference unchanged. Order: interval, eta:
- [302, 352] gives 327.5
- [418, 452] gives 437.0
